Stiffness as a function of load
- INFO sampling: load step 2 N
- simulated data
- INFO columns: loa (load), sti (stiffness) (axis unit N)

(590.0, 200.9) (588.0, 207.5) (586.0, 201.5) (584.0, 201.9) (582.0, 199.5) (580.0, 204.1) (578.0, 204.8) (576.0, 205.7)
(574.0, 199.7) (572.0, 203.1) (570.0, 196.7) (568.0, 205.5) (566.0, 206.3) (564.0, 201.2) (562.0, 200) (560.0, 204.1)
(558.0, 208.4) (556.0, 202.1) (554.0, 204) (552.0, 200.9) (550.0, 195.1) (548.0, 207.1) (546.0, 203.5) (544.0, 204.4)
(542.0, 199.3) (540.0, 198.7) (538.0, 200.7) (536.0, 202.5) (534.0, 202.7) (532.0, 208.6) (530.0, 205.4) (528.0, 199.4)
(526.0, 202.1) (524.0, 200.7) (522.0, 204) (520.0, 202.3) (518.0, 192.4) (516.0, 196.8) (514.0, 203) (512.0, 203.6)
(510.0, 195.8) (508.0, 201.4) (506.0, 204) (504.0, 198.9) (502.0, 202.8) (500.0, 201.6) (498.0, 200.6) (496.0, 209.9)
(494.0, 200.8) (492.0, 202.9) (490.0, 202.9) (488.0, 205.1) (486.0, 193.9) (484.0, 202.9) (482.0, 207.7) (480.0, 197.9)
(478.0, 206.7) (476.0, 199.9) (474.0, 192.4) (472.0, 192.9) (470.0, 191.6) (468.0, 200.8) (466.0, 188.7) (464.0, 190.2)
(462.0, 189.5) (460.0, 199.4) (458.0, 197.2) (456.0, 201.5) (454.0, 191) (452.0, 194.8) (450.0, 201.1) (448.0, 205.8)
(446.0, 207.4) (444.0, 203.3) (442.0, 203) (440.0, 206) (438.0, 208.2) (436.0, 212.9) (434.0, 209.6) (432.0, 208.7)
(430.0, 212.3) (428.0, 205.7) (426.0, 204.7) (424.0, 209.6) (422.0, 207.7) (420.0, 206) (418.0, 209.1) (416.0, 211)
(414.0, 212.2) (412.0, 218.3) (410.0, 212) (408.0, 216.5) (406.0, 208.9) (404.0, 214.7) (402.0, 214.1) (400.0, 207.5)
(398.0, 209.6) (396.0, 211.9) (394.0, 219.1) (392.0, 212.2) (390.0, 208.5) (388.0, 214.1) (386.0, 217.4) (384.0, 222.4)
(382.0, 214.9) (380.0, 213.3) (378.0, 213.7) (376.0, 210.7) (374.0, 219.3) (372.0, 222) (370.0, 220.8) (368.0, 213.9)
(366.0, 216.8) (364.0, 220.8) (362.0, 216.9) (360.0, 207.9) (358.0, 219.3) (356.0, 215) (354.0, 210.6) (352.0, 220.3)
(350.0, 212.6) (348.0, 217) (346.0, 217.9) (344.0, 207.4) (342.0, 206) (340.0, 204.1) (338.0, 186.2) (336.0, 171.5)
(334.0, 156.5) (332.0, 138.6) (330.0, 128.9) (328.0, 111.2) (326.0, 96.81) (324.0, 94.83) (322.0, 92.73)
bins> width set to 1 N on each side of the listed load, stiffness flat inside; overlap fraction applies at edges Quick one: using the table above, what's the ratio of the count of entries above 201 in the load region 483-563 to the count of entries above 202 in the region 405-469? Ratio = 1.1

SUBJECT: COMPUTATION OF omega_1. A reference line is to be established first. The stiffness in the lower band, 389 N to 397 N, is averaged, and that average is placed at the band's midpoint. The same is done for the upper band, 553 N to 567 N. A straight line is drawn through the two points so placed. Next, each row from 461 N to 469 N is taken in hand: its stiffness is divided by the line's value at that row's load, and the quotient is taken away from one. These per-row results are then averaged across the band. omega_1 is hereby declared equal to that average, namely 0.080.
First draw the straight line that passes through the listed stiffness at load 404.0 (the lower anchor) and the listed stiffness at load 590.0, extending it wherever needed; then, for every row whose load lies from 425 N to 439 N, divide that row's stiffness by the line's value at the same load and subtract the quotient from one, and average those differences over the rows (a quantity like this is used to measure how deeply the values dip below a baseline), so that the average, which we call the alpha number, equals 0.018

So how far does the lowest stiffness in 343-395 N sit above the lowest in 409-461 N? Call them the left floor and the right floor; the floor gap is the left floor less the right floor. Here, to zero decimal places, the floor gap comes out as 16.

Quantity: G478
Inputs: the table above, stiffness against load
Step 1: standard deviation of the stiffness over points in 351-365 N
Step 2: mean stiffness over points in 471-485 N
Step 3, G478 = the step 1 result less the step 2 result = -195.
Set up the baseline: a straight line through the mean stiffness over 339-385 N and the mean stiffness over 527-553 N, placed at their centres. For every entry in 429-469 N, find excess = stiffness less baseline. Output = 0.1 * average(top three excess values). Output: 0.18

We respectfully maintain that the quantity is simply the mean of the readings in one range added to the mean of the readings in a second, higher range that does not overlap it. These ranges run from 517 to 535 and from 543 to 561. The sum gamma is 405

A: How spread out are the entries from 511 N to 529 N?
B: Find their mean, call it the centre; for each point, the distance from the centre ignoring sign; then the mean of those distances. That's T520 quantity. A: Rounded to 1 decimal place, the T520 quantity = 2.9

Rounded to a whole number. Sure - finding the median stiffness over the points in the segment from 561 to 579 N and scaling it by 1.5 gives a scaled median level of 305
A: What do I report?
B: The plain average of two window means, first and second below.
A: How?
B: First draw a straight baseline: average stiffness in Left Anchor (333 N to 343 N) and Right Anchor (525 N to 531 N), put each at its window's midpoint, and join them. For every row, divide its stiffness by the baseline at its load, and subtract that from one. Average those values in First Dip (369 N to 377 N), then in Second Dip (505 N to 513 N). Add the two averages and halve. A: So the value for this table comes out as -0.082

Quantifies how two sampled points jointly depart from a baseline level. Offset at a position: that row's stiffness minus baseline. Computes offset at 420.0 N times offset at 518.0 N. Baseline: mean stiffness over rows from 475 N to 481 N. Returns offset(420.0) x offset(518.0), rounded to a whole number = -41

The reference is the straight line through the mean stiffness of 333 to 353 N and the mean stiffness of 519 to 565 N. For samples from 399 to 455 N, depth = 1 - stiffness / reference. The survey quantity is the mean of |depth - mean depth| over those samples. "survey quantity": 0.022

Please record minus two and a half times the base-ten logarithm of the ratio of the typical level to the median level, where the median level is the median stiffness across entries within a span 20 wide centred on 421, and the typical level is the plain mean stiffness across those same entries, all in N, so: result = -0.002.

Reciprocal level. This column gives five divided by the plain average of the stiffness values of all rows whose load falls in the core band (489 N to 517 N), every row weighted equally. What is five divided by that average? 0.0248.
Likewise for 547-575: 0.0247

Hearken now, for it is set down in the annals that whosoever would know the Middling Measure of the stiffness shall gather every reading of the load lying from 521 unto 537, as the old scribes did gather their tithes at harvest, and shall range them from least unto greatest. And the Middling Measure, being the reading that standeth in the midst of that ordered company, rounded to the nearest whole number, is 203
